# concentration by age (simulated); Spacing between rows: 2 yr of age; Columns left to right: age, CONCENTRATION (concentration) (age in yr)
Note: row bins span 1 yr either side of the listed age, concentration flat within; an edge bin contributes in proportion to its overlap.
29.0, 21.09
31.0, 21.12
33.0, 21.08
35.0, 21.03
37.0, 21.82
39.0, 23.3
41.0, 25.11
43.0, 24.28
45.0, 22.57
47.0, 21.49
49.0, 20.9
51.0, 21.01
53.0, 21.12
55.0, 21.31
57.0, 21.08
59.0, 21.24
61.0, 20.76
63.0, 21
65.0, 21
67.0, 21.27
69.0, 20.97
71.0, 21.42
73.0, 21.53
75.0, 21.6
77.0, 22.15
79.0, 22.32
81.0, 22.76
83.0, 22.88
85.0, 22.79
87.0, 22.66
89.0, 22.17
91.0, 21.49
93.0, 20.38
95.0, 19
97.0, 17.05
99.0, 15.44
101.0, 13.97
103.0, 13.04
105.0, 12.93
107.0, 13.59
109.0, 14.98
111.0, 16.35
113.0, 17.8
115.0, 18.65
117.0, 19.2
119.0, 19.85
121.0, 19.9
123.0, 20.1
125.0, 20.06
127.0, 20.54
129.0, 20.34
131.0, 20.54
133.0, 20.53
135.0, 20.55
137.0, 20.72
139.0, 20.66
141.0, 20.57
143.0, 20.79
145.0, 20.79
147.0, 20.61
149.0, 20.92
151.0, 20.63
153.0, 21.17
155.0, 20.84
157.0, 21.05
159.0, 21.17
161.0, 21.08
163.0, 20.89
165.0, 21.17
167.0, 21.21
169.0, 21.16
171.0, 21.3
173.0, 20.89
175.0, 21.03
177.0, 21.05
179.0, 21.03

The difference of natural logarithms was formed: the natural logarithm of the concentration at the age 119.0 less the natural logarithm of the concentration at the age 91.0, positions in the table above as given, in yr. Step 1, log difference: -0.08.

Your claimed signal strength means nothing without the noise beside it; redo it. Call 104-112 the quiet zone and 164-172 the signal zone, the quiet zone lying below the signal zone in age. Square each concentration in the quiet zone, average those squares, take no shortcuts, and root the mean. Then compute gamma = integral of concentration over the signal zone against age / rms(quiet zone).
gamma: 11.7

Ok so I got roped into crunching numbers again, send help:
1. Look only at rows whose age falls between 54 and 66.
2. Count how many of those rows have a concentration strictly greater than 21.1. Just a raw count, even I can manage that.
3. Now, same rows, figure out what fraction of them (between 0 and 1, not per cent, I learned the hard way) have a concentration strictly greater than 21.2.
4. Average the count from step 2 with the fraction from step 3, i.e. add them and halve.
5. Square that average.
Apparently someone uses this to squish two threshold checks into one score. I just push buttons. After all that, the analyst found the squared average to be 1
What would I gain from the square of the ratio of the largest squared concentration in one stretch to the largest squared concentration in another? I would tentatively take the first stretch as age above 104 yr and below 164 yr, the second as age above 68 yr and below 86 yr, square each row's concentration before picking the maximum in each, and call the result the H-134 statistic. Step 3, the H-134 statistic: 0.73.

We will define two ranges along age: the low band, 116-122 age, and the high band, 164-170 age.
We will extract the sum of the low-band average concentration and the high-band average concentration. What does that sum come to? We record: 40.8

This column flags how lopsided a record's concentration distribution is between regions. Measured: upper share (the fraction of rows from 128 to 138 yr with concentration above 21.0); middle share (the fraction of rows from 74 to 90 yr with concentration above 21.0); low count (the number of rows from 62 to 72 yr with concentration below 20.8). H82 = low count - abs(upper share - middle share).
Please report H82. -1.0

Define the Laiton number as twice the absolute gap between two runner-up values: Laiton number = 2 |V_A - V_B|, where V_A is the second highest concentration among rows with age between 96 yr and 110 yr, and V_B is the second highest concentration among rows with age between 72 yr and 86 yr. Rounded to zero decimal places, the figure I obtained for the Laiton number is 15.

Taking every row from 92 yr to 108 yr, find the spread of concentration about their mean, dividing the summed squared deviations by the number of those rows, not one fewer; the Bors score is 2.7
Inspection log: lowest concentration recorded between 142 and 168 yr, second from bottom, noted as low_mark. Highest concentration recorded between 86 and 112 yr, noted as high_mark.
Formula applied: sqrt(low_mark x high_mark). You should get 21.6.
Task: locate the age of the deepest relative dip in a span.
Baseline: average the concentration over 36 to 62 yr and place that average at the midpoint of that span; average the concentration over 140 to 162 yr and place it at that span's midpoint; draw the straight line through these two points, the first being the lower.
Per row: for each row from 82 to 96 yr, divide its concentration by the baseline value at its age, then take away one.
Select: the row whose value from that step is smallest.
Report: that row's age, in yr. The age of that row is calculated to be 95.0 yr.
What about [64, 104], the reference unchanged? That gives 103.0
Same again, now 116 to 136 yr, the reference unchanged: 117.0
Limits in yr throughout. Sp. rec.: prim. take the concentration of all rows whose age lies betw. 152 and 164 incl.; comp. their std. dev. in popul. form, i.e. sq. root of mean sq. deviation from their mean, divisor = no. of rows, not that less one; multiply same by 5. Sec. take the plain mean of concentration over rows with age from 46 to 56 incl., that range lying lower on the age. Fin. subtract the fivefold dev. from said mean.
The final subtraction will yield 20.5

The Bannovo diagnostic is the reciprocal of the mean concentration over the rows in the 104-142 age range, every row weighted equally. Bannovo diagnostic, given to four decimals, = 0.0531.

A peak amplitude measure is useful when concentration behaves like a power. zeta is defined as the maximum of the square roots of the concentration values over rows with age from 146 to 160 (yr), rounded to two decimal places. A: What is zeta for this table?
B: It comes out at 4.60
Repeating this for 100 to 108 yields 3.74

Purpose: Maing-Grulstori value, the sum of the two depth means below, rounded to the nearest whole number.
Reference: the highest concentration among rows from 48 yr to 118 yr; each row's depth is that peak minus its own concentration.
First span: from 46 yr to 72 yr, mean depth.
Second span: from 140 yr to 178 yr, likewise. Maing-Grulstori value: 4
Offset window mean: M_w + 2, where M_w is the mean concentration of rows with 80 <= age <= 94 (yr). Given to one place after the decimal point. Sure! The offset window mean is 24.2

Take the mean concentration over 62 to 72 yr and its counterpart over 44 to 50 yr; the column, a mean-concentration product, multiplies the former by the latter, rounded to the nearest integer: 458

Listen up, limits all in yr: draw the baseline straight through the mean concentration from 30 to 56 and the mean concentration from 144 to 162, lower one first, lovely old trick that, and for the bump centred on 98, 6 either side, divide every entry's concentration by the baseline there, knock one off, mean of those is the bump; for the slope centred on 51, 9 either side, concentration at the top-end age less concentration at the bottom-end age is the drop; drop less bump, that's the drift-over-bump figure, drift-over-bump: -3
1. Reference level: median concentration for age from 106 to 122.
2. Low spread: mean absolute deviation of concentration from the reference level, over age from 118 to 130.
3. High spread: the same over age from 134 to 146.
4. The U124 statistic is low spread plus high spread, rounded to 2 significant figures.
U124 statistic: 4.4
